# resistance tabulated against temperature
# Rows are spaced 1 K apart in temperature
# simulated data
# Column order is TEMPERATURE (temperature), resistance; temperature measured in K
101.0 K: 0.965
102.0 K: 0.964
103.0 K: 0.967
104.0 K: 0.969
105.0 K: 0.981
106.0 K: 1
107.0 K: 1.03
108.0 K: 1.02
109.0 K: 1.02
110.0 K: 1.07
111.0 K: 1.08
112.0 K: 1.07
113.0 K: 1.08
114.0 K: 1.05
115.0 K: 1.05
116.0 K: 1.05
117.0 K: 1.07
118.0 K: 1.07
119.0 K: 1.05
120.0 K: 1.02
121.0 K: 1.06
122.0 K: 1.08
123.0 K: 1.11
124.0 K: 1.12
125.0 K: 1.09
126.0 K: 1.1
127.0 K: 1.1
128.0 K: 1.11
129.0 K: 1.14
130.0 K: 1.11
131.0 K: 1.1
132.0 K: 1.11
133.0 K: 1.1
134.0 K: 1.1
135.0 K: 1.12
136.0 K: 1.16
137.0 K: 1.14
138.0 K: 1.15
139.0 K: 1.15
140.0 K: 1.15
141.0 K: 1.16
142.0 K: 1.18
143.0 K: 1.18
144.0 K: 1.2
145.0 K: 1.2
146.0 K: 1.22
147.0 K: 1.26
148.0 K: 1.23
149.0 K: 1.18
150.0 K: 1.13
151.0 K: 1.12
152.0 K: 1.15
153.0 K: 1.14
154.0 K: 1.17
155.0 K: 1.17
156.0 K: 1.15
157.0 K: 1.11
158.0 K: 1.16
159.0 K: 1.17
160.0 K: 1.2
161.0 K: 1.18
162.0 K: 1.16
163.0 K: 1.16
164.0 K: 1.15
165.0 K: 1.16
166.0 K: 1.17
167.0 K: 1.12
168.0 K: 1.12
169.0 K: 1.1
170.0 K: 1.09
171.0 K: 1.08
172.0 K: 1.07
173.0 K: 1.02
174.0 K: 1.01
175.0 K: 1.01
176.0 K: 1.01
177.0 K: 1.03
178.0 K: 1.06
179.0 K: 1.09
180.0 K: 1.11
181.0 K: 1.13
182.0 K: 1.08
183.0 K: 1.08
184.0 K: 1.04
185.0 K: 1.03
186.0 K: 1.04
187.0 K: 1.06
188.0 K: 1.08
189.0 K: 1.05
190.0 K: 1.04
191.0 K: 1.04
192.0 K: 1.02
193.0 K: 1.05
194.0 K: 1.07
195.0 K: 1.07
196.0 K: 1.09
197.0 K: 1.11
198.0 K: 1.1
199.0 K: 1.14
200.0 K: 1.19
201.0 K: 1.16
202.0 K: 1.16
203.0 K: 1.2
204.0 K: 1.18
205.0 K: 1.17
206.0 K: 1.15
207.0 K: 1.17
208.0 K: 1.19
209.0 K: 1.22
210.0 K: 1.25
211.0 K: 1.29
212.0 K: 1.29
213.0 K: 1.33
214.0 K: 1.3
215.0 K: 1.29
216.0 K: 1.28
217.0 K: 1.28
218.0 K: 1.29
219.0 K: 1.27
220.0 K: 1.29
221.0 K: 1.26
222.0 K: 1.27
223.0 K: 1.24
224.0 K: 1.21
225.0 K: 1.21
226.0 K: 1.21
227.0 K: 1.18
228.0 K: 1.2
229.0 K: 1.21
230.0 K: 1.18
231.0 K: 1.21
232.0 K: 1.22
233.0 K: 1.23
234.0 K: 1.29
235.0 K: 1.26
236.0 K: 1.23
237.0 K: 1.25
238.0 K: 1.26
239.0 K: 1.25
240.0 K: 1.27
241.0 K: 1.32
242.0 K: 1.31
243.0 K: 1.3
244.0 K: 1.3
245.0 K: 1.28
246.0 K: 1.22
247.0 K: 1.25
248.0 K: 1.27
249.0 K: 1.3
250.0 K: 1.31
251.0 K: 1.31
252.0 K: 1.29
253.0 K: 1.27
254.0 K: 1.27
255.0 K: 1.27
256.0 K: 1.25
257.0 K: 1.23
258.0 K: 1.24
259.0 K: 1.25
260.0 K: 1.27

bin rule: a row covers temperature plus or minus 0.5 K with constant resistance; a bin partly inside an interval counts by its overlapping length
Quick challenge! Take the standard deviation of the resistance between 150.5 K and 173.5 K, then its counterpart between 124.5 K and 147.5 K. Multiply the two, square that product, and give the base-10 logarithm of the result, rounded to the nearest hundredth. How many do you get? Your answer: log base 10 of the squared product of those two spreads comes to -5.47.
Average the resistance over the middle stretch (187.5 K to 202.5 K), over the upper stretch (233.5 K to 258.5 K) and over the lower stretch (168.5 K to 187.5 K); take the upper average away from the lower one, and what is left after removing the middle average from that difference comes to -1.30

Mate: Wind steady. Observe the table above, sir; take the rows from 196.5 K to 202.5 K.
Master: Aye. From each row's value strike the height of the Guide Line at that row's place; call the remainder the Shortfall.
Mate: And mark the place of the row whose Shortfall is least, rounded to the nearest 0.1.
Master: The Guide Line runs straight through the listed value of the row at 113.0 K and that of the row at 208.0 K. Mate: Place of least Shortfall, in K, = 198.0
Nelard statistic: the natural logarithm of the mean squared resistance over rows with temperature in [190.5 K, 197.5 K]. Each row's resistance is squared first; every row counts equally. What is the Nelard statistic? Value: 0.13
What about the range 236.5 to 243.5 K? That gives 0.49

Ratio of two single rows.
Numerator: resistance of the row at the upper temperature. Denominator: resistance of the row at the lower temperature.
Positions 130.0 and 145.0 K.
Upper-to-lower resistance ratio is 1.08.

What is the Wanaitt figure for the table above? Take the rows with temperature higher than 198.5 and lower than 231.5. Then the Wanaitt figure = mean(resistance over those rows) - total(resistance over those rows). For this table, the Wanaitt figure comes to -39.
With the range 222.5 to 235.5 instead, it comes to -15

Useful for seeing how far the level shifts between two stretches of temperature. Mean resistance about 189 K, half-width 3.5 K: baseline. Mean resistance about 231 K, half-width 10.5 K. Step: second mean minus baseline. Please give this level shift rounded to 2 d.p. 0.19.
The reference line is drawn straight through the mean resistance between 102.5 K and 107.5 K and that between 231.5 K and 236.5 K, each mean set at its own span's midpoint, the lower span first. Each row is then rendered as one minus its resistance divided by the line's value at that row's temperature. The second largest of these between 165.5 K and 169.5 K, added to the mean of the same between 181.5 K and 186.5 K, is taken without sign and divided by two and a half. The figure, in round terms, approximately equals 0.030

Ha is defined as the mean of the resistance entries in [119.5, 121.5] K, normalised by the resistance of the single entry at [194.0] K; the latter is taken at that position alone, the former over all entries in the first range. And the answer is 0.97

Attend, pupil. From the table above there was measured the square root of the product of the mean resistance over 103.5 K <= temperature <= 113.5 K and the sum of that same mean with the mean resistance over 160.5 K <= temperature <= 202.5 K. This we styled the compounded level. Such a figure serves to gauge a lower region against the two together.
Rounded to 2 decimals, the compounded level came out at 1.48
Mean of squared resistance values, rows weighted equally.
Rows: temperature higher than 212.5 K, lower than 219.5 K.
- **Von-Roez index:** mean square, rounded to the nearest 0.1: 1.7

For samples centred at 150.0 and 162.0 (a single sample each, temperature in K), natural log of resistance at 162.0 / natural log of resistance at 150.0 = 1.2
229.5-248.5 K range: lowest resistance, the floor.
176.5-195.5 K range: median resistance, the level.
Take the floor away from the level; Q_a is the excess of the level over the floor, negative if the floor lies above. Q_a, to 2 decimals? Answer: -0.12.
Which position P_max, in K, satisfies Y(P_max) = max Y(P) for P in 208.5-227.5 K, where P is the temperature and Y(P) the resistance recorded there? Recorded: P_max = 213.0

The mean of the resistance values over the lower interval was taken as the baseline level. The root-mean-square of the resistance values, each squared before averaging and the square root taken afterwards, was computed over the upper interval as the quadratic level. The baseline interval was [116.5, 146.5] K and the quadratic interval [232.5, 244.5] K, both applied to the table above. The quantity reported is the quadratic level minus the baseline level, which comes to 0.151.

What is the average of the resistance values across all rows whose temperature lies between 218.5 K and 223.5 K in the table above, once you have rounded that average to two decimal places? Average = 1.27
